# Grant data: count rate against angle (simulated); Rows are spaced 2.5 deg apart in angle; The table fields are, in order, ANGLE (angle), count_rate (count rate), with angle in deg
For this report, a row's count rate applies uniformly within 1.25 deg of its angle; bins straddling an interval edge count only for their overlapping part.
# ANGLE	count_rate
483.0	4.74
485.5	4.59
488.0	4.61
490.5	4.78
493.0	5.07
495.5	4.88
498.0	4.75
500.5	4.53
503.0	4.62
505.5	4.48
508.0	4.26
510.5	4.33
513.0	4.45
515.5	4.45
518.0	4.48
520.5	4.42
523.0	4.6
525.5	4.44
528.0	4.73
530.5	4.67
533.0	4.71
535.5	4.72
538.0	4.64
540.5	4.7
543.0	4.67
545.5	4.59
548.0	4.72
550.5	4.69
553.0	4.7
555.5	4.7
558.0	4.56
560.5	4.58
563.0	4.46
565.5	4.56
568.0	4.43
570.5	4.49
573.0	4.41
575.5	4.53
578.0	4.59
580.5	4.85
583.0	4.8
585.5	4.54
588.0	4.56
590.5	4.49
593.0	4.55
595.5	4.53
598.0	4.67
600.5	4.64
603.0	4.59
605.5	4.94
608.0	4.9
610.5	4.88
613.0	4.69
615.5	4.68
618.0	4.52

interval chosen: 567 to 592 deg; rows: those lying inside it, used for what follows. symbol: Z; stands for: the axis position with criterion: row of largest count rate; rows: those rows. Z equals 580.5 deg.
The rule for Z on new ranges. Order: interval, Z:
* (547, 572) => 548.0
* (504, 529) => 528.0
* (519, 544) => 528.0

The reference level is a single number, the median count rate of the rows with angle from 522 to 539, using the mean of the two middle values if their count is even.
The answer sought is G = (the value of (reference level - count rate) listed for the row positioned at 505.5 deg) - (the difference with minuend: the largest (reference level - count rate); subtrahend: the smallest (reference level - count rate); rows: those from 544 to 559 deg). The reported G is 0.03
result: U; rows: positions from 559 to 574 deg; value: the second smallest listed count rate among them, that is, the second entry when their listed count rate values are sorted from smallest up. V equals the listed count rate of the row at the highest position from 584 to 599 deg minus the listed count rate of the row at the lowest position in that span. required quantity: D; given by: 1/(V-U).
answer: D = -0.233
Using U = 4.43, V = 0.130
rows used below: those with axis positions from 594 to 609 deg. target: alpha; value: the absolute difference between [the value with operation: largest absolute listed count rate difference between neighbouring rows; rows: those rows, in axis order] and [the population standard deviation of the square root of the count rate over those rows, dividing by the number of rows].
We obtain 0.31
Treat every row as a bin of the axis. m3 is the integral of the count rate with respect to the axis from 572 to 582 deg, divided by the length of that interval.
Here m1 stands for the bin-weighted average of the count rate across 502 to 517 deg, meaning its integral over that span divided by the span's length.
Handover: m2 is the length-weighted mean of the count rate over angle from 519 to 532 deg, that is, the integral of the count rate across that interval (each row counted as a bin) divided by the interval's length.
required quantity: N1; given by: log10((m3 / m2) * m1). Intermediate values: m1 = 4.43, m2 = 4.57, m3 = 4.60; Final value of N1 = 0.65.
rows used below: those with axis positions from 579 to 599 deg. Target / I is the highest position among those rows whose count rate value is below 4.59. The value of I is 595.5 deg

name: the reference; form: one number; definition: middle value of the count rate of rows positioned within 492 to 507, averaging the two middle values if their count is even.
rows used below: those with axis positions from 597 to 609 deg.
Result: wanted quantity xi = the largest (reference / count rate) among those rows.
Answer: 1.02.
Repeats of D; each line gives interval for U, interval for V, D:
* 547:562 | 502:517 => -0.211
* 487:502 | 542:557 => -0.218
